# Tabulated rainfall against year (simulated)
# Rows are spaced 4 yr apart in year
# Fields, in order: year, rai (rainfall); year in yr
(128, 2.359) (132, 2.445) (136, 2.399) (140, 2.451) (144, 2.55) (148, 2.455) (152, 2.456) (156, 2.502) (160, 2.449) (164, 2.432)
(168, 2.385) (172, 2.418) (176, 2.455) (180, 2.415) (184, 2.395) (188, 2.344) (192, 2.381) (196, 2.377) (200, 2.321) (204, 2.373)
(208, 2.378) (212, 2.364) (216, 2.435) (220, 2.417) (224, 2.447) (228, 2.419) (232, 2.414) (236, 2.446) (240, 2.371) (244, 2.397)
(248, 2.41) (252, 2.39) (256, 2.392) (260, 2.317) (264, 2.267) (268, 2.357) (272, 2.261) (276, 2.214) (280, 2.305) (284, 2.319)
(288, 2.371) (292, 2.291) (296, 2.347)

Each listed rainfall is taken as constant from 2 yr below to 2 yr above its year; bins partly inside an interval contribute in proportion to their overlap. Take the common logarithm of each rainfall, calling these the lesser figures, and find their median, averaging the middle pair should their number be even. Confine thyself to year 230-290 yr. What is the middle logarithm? 0.375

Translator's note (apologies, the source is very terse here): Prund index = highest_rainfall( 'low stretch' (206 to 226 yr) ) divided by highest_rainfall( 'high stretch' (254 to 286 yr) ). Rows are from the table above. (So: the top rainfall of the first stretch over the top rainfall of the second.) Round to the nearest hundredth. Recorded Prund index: 1.02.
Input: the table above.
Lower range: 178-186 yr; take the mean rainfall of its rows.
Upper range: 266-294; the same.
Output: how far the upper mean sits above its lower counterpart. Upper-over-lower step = -0.10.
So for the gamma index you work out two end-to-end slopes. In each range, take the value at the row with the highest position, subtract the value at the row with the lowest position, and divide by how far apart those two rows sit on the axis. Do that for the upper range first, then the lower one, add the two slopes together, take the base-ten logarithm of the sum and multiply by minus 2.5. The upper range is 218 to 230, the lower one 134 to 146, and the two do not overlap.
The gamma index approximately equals 4.3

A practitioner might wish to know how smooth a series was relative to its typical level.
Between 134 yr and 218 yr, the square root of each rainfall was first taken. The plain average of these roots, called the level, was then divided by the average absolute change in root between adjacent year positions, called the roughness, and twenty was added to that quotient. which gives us 137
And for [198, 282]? 132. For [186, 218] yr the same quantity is 159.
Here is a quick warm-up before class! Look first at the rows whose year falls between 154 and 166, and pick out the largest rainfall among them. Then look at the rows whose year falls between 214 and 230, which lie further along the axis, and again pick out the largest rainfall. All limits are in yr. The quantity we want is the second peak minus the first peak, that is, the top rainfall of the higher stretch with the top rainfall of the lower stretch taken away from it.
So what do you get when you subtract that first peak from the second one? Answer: -0.055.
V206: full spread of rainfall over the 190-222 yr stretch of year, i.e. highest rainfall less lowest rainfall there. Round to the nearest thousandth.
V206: 0.114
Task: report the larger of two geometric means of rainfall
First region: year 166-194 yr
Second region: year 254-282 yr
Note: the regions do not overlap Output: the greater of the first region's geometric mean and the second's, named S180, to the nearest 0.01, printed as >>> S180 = 2.40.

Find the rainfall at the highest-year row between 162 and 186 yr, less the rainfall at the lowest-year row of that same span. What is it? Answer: -0.04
